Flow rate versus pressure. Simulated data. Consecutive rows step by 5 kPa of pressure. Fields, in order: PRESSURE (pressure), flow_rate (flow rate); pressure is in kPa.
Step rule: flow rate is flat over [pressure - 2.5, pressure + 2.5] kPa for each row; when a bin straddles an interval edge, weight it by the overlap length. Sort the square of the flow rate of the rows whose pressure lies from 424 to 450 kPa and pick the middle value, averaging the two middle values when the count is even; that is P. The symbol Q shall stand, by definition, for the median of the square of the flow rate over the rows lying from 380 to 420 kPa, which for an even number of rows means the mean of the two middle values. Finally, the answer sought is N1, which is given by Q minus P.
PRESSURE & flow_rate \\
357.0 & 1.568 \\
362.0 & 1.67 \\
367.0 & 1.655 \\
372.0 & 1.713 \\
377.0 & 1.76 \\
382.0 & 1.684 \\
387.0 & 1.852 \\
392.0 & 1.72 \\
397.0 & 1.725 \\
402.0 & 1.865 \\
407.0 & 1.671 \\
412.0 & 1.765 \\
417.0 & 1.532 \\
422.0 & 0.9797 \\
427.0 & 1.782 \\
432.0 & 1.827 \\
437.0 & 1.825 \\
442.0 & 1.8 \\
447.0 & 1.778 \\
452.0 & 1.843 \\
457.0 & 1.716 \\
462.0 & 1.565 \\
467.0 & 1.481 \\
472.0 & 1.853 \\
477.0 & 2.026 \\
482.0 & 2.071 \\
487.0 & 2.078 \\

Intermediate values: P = 3.24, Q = 2.97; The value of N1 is -0.27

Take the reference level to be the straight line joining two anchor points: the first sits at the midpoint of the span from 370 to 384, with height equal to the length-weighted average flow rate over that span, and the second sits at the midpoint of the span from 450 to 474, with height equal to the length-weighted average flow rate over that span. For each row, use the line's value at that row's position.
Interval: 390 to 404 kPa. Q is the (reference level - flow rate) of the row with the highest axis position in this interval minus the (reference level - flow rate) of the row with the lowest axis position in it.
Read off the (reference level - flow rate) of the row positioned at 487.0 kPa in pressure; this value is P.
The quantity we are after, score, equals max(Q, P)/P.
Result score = 0.4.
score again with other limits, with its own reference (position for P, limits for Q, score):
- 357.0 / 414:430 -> 1.0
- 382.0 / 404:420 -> 3.9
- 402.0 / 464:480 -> 1.0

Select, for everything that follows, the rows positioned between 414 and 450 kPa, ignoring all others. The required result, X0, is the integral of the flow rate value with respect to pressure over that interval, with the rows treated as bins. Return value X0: 59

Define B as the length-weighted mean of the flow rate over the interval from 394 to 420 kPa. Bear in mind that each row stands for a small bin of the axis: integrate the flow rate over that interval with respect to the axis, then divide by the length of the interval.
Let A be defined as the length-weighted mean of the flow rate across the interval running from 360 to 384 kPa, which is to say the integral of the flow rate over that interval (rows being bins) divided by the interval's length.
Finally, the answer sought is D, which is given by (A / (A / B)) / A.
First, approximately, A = 1.70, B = 1.70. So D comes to 1.00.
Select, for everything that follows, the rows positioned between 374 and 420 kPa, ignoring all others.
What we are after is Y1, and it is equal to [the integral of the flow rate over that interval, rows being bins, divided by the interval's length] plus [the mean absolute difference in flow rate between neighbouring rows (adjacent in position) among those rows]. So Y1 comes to 1.85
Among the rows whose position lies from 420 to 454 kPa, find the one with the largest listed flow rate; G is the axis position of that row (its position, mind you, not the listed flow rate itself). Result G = 452.0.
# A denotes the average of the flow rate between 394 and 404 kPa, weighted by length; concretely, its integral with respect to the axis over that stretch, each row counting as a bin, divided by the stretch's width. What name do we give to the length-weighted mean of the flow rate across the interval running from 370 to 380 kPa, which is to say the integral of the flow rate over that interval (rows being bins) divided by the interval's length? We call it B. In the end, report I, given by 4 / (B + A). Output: 1.14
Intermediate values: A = 1.79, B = 1.74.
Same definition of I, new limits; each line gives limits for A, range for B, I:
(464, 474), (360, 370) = 1.21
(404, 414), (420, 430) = 1.27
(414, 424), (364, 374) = 1.34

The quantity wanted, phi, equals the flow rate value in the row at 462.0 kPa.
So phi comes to 1.565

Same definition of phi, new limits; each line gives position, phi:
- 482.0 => 2.071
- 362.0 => 1.67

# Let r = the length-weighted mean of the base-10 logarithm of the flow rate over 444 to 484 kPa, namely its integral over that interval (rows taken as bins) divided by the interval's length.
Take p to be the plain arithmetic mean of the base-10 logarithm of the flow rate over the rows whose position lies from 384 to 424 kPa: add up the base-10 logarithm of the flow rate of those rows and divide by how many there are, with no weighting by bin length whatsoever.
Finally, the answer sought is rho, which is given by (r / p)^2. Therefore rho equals 1.46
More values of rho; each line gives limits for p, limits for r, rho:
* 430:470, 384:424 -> 0.79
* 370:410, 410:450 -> 0.77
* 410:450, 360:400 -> 1.24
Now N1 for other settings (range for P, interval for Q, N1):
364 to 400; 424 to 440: 0.37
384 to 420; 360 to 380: -0.11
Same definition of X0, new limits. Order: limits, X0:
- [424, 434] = 18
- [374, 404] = 53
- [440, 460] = 36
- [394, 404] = 18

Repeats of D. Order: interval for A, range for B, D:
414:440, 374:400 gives 1.10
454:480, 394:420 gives 0.98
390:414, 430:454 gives 1.04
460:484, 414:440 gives 0.89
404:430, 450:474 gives 1.08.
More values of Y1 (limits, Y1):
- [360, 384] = 1.75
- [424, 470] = 1.79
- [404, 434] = 1.94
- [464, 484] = 2.04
